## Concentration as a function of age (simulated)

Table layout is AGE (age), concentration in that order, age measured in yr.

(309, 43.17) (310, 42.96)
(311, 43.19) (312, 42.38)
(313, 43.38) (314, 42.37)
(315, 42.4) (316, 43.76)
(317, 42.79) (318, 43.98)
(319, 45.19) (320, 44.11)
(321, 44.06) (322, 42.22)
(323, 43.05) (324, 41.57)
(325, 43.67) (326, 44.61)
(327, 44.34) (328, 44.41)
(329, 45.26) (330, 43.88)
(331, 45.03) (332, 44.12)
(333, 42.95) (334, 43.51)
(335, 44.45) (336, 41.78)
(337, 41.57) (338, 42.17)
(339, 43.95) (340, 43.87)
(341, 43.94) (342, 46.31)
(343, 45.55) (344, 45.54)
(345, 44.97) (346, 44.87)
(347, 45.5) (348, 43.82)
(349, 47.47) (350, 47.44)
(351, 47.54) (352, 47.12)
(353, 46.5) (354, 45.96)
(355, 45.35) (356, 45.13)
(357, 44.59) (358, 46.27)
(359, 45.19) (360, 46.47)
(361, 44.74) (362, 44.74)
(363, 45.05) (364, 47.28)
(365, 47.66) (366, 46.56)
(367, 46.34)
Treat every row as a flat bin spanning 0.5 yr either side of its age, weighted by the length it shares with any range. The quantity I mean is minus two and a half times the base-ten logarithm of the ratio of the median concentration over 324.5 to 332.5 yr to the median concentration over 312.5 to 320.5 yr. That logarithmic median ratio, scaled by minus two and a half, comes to -0.020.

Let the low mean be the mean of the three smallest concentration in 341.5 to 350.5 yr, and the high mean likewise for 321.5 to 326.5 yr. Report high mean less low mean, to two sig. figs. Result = -2.3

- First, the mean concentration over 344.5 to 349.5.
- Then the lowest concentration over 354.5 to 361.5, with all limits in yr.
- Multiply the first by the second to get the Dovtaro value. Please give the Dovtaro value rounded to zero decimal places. 2021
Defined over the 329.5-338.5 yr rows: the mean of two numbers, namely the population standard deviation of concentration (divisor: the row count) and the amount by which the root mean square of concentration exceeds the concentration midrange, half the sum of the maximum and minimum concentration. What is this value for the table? 0.57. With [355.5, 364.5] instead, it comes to 0.23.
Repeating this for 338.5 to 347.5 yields 0.34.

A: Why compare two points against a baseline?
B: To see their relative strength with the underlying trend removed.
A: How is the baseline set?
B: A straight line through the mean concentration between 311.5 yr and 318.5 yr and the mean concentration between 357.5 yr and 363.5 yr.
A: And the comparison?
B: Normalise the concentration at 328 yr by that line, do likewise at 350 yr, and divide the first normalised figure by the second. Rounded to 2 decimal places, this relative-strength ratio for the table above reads 0.96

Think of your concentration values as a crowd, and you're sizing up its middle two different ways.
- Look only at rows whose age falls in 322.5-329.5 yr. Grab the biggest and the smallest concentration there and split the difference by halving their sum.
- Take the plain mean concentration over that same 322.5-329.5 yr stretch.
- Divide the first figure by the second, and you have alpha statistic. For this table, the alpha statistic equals 0.990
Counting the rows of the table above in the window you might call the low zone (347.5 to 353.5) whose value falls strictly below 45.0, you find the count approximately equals 1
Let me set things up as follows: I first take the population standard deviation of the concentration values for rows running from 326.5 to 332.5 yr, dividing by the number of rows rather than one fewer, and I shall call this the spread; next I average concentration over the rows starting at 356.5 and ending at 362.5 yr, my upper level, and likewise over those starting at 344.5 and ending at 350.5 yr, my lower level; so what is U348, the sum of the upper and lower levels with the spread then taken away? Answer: 90.5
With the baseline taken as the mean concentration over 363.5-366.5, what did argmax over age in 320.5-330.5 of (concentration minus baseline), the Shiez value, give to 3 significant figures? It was 329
